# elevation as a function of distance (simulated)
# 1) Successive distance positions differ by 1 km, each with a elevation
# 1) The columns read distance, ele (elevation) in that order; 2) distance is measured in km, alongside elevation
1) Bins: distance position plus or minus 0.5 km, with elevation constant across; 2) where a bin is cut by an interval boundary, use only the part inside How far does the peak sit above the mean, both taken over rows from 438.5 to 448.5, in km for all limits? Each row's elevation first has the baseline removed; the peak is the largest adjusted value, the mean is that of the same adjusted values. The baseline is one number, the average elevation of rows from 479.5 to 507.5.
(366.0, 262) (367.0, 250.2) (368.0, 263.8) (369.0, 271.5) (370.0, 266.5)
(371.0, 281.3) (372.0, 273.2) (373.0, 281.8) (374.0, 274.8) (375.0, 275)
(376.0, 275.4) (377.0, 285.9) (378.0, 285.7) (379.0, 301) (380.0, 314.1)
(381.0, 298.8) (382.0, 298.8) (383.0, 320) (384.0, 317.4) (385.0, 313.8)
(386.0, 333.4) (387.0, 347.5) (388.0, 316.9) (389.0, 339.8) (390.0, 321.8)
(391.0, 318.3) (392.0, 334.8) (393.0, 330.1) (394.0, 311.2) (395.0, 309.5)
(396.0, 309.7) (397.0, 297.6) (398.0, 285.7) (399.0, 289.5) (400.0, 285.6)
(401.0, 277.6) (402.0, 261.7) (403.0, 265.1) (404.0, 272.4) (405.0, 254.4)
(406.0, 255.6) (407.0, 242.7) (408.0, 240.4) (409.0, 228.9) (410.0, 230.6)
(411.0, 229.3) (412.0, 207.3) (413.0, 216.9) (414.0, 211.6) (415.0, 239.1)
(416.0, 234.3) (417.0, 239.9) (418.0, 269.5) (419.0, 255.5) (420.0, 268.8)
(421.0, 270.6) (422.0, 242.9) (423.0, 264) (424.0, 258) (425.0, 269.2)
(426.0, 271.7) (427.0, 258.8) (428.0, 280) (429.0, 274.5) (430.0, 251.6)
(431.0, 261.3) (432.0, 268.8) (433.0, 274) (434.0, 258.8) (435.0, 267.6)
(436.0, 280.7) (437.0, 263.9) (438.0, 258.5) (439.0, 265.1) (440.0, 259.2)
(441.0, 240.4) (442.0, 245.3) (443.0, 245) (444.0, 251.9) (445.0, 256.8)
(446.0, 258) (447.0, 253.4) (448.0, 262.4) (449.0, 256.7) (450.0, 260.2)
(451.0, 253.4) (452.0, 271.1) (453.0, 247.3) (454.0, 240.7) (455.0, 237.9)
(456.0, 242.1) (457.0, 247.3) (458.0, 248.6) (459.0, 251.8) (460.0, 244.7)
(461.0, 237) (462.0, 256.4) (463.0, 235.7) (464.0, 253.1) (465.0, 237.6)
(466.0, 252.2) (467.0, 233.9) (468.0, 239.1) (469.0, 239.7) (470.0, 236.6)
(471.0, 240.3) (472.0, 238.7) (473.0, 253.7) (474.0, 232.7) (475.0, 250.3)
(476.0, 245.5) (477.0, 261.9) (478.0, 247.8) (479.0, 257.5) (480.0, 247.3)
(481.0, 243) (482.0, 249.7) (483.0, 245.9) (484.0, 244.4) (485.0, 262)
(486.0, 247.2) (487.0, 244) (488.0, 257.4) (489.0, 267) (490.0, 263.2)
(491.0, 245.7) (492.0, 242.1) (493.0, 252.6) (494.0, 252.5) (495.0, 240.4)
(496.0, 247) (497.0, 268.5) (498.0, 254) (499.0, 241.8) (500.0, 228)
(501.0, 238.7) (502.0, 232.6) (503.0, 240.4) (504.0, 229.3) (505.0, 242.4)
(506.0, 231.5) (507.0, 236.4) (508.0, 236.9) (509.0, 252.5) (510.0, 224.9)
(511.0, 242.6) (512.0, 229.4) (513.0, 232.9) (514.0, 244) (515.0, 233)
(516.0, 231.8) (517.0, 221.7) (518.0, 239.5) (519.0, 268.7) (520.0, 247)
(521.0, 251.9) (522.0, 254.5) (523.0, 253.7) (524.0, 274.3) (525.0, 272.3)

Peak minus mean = 11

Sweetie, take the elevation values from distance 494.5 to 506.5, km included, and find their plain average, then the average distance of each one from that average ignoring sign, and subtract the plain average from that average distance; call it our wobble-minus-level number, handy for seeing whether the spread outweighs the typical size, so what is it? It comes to -233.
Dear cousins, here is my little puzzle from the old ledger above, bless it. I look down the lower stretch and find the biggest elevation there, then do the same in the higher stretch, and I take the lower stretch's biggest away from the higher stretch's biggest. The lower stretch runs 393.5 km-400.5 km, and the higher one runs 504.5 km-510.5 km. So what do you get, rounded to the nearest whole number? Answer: -59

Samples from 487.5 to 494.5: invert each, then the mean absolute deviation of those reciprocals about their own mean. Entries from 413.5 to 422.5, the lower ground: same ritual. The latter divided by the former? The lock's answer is 2.4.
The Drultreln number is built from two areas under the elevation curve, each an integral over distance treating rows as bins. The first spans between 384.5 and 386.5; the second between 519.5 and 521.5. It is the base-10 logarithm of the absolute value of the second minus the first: 2.17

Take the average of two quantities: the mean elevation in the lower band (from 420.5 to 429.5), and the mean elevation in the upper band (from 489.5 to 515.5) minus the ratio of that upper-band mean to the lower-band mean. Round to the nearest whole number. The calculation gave 253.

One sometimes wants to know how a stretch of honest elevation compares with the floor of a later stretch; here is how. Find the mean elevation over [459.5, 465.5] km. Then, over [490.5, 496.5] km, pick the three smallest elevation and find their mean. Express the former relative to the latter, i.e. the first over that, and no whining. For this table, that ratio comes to 1.01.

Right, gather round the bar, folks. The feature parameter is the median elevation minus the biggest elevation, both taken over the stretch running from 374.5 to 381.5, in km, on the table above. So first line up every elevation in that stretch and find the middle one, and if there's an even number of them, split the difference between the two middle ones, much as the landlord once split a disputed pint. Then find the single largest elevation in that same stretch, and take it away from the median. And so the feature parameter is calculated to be -28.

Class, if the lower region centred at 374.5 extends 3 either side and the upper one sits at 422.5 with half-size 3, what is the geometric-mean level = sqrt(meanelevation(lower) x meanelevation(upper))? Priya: 270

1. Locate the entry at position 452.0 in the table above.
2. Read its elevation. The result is 271.1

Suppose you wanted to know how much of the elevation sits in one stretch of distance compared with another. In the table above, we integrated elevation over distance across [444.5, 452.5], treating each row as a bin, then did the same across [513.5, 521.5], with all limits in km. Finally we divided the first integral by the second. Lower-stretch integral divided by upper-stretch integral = 1.07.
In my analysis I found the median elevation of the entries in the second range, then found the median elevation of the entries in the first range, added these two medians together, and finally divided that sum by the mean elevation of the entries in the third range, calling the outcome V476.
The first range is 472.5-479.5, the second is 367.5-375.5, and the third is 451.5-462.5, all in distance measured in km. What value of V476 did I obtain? 2.12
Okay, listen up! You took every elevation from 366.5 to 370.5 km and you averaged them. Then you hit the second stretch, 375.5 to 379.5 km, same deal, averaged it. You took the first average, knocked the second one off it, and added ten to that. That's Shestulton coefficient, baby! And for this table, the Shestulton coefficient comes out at -14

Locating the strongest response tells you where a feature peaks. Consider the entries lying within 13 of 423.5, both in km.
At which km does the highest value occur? 436.0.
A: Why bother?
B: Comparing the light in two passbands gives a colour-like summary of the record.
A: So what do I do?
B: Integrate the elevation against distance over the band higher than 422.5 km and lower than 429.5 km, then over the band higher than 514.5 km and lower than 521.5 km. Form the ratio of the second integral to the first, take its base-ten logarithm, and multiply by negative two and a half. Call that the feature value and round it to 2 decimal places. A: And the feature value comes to 0.11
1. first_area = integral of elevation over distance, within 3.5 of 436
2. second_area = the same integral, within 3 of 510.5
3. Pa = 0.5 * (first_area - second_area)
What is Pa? 225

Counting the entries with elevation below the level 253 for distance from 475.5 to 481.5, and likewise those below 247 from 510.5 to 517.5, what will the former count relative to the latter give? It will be 0.57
